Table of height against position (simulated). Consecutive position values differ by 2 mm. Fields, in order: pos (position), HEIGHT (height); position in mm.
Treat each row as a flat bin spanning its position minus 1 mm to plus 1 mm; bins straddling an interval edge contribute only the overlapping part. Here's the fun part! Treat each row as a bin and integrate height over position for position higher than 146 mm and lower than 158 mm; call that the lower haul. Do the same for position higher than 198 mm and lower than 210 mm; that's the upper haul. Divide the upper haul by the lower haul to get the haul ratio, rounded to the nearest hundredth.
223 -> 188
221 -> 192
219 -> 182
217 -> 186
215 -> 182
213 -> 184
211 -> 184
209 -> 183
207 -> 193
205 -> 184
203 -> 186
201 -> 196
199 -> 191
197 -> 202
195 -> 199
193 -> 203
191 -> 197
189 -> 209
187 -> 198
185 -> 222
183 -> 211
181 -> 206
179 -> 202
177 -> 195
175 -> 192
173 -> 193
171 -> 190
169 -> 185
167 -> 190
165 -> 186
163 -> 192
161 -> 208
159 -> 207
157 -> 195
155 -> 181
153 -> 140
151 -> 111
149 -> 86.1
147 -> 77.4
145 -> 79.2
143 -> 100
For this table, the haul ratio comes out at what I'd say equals 1.43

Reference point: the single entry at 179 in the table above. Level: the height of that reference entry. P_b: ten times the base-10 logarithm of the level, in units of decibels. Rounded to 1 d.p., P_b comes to 23.1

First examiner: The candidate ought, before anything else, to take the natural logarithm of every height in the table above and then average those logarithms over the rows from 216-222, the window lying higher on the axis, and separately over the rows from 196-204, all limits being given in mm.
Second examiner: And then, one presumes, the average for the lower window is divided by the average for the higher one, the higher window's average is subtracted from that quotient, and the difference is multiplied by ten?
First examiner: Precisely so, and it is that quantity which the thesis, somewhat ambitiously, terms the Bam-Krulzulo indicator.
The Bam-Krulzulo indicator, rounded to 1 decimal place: -42.2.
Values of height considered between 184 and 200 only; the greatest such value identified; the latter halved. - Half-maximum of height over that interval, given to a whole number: 111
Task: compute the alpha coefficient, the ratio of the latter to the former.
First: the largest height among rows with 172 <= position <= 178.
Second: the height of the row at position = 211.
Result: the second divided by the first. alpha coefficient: 0.94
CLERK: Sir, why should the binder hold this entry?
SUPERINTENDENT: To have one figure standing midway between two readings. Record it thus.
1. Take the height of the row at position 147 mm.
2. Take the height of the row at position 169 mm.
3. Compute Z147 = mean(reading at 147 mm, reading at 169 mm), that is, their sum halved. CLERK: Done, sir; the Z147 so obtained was 131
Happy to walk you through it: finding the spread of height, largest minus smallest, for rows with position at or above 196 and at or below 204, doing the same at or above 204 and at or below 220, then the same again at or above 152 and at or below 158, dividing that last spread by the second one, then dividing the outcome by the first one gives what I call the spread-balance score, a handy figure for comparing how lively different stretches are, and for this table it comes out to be 0.31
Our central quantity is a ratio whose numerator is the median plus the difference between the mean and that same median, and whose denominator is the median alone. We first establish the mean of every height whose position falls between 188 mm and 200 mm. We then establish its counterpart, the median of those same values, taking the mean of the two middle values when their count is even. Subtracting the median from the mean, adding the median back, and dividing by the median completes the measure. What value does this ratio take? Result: 0.998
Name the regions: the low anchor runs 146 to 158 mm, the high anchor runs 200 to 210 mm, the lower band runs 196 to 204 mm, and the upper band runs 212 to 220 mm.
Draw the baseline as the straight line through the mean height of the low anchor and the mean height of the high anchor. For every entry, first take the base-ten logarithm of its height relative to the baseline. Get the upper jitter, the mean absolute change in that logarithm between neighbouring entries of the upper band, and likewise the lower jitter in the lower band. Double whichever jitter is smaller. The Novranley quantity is 0.019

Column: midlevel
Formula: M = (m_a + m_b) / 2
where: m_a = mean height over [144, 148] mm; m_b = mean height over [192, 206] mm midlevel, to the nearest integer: 136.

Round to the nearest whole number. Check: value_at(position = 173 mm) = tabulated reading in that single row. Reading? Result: 193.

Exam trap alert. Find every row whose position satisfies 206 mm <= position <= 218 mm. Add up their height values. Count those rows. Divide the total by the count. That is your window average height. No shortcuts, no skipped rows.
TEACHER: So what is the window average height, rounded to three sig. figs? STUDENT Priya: 185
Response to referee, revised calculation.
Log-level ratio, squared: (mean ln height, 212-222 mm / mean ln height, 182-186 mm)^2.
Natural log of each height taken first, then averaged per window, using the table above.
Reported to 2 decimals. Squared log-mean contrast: 0.94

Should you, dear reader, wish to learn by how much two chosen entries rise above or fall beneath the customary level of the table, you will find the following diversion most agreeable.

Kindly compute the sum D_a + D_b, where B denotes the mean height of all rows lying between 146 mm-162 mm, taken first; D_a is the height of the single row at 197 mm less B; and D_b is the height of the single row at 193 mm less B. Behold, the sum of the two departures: 104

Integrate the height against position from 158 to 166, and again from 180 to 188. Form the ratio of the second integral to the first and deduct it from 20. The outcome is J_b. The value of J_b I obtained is 18.9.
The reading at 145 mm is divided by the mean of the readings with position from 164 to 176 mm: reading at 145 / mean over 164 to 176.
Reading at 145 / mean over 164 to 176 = 0.42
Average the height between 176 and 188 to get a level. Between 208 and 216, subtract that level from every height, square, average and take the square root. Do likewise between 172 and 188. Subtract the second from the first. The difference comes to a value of 12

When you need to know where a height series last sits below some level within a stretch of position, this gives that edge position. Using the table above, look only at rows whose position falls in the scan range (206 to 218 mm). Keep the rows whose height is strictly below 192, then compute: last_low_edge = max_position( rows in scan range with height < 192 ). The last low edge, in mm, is 217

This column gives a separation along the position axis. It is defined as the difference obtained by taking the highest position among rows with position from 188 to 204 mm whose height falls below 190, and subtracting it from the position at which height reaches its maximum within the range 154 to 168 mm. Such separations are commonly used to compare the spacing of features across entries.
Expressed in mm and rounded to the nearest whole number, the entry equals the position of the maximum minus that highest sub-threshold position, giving -42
